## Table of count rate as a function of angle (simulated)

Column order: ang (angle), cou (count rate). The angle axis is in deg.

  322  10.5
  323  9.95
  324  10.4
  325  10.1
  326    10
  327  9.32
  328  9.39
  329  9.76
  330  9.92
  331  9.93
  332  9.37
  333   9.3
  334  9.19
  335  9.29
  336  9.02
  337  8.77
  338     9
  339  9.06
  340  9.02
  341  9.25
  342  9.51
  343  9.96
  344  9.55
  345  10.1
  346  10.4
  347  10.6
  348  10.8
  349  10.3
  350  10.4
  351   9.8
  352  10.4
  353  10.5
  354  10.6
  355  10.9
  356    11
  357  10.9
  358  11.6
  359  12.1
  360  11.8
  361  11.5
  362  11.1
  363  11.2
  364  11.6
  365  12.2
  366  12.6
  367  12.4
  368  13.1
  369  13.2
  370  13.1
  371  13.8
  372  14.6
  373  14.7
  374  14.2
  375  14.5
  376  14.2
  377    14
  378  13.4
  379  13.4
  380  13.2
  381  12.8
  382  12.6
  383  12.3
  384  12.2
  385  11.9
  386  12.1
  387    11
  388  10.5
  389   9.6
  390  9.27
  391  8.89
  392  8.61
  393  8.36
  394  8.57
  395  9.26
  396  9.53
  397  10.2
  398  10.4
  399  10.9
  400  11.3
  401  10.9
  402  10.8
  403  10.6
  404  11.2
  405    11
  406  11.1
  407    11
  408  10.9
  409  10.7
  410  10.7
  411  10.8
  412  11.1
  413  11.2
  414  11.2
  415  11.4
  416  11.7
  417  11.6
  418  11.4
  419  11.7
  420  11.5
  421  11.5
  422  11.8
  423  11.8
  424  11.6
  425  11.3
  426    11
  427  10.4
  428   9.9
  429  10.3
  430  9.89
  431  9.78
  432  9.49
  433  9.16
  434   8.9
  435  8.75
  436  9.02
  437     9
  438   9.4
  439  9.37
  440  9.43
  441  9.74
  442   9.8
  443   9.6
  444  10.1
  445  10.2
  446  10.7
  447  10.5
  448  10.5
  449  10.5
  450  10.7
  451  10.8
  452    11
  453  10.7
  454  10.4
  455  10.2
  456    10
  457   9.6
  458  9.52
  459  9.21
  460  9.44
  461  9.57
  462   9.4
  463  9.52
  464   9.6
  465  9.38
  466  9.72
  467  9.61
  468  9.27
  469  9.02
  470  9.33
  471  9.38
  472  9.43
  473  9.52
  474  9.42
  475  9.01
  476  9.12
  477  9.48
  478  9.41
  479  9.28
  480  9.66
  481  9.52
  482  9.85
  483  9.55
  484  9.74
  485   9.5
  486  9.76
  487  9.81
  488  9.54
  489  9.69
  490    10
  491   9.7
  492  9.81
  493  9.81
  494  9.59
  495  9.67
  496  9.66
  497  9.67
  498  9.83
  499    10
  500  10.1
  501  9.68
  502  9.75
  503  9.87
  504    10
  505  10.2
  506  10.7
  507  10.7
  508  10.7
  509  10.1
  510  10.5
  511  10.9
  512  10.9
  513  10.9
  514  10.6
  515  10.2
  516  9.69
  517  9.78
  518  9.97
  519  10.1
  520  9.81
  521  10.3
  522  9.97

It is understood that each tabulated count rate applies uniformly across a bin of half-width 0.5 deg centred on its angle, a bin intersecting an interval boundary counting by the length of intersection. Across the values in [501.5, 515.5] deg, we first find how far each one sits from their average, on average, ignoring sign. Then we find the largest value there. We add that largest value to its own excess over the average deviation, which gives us 21.4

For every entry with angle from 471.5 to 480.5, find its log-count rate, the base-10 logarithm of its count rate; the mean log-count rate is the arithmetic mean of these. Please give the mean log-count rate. 0.97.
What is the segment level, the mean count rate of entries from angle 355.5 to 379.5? 12.8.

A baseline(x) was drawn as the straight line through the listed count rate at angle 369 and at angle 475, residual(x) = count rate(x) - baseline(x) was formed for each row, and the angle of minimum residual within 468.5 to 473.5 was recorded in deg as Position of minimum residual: 469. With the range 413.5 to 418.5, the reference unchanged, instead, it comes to 414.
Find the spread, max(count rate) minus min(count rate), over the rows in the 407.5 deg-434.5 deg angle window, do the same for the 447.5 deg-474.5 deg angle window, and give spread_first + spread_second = 4.9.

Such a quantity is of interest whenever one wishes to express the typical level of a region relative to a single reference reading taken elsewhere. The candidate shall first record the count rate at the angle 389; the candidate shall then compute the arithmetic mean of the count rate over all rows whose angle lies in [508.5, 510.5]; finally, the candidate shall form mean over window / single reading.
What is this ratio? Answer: 1.07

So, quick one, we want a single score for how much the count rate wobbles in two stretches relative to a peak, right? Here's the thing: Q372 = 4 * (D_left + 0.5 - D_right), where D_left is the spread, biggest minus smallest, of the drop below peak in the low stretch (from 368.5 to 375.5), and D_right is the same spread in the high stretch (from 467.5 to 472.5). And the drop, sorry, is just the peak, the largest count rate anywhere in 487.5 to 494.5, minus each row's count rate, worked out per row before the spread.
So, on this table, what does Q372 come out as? 6.8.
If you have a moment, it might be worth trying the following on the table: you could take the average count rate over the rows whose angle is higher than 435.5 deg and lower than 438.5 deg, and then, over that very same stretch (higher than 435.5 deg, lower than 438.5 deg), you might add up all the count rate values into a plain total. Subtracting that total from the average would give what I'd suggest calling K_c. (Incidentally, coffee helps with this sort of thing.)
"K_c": -18.3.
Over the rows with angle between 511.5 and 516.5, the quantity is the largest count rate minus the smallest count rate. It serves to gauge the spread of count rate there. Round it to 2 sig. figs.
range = 1.2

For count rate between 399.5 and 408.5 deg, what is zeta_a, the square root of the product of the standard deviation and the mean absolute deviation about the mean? 0.18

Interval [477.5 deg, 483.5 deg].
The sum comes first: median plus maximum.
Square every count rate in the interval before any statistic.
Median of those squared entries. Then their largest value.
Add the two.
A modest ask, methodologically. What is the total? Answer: 188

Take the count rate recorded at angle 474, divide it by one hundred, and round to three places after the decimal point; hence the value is 0.094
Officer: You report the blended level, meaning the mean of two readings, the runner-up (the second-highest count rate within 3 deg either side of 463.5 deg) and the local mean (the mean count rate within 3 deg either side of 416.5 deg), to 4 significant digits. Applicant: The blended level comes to 10.55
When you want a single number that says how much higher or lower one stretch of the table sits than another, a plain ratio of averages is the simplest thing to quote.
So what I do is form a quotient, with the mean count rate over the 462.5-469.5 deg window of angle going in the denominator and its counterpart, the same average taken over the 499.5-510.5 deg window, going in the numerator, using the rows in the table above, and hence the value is 1.08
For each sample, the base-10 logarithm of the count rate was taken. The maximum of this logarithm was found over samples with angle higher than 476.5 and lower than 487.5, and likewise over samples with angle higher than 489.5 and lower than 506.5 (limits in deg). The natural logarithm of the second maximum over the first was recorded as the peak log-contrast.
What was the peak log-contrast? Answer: 0.04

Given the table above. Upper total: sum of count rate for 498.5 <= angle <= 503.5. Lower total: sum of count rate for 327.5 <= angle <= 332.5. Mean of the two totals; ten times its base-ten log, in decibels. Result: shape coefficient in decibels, 16.9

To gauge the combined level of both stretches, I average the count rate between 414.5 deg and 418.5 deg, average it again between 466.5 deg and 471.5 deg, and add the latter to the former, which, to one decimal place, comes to 20.8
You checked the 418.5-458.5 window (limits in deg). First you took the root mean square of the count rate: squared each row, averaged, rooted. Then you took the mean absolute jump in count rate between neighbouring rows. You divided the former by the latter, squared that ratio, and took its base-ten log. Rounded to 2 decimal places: 3.30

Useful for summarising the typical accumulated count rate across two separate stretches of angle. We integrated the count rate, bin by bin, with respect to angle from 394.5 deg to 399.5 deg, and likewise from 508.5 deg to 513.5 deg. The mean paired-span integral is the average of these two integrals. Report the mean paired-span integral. 51.8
